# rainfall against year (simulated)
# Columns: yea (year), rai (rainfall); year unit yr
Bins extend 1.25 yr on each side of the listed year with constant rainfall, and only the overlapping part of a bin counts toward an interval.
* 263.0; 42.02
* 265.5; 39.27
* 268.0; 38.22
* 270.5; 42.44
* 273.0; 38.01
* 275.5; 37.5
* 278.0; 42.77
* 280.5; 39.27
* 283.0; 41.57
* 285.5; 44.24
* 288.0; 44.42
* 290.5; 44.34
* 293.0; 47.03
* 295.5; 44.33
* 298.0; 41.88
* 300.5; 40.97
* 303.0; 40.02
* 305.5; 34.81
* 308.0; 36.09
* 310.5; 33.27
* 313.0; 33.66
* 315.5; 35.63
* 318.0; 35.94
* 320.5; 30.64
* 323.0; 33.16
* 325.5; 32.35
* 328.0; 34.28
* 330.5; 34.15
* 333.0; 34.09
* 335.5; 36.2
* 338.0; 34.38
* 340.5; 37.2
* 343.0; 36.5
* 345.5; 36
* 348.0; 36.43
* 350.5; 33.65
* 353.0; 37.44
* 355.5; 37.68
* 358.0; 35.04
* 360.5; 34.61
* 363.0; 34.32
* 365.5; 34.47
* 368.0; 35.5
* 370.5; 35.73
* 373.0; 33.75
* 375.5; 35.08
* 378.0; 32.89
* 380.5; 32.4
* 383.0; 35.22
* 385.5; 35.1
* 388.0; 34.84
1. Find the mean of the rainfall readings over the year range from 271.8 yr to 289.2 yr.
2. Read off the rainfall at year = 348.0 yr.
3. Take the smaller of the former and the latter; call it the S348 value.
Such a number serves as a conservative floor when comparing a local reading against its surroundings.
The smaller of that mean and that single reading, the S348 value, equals 36.4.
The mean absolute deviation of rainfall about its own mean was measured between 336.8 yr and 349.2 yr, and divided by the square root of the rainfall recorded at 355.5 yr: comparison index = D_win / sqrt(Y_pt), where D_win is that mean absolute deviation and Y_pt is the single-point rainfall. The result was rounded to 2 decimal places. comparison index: 0.12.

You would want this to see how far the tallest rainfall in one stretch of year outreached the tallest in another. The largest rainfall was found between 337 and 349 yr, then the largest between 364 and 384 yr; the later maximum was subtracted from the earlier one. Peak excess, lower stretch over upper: 1.5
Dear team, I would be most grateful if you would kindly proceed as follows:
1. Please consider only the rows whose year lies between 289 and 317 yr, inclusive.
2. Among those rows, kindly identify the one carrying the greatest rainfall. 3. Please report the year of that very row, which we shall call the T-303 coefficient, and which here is 293.0 yr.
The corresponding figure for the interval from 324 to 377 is 355.5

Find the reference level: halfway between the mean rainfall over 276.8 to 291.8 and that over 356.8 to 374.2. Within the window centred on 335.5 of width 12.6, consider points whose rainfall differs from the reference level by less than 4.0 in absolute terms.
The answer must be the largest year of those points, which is 340.5 yr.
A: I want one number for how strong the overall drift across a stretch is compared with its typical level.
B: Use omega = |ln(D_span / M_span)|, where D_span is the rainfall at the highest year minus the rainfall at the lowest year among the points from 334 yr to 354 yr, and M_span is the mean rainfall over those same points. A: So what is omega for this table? 3.4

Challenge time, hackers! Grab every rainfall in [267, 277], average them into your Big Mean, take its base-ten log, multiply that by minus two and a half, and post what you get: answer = -3.98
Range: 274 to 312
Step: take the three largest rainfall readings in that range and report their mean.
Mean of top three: 45.3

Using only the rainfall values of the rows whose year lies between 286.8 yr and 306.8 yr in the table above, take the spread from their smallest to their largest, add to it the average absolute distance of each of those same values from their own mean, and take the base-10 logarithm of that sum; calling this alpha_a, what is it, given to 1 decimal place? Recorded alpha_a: 1.2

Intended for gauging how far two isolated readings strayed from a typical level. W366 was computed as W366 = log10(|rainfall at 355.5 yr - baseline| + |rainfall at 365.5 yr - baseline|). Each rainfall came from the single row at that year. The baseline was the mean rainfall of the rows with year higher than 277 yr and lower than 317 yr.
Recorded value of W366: 0.92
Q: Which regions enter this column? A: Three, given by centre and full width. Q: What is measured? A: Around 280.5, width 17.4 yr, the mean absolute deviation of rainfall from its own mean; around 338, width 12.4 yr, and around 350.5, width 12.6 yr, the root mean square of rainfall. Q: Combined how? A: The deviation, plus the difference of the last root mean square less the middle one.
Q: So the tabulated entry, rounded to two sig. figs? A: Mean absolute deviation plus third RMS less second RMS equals 3.0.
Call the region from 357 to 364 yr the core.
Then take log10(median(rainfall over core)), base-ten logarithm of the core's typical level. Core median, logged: 1.539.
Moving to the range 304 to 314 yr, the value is 1.534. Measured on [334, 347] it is 1.559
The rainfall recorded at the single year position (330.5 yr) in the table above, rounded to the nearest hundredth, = 34.15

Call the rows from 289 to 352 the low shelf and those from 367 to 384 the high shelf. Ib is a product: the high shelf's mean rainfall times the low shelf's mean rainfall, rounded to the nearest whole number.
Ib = 1261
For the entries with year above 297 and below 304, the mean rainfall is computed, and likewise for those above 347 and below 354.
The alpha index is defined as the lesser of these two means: 35.8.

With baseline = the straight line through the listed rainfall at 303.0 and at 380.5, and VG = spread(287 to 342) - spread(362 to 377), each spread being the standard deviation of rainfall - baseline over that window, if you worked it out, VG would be 2.7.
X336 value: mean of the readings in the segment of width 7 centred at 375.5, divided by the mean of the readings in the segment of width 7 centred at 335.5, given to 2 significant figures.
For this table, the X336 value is 0.97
